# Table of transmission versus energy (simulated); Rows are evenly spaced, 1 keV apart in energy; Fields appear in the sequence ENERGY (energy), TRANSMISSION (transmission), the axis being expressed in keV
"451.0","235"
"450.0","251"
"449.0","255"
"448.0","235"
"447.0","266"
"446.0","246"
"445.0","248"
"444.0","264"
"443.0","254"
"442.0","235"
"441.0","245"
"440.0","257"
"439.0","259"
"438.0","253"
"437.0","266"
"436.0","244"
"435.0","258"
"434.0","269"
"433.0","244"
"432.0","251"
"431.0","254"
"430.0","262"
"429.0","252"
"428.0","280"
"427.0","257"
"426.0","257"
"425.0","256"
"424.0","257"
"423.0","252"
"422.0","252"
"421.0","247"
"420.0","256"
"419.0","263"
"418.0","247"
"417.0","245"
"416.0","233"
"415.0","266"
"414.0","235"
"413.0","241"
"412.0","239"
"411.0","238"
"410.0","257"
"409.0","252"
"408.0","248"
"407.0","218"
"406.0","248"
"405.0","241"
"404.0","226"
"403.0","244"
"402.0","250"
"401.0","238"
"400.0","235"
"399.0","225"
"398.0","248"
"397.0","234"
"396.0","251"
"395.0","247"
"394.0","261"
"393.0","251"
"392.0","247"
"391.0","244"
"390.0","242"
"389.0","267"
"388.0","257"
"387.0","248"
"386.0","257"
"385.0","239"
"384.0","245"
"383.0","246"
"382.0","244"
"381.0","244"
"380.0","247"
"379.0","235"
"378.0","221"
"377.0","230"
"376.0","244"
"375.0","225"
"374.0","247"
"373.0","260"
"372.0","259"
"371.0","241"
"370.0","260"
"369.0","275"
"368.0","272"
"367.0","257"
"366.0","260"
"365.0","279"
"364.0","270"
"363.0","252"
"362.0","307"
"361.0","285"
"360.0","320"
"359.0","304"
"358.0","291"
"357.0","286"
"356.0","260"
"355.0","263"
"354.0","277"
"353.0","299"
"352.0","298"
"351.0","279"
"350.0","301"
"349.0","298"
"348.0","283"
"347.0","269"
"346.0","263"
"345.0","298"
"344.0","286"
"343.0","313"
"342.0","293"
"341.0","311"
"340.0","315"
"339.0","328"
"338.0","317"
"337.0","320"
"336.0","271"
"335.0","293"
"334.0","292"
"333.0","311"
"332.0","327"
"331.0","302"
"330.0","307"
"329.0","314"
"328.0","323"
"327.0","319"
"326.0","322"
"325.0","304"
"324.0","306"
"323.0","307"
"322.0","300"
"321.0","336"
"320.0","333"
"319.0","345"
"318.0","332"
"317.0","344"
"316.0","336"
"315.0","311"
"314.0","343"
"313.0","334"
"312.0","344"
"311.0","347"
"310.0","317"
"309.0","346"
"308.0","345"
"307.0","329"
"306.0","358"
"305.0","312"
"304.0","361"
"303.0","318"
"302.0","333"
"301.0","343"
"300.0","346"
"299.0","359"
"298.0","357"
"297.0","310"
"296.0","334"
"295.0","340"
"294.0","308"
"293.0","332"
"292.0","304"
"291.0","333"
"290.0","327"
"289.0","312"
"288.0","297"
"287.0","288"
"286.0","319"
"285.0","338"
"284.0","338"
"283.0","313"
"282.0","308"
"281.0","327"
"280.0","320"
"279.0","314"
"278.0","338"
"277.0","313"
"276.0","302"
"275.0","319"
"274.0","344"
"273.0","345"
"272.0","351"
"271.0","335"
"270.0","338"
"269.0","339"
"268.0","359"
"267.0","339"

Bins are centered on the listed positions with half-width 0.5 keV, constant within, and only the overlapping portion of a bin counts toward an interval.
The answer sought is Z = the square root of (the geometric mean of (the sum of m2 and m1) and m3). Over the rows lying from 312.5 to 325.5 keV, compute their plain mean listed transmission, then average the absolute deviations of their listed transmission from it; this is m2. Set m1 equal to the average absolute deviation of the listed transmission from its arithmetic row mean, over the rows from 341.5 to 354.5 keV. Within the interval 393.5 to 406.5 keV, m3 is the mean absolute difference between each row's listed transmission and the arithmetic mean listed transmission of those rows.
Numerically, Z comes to 3.9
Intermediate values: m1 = 11.8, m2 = 15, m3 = 8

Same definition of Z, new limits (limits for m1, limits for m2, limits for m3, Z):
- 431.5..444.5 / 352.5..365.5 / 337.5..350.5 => 4.3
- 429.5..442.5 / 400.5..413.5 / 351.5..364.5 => 4.0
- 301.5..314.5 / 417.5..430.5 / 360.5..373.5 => 3.9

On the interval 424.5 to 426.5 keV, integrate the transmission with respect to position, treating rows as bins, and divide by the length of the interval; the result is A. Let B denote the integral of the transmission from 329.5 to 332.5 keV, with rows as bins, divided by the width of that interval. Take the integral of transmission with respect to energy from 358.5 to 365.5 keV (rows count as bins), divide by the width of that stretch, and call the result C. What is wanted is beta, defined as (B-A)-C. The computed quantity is -233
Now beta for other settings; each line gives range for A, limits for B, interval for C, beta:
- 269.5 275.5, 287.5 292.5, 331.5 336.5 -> -323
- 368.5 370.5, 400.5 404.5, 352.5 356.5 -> -303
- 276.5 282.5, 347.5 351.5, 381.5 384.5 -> -275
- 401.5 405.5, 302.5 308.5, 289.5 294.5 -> -224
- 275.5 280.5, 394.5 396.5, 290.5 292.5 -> -387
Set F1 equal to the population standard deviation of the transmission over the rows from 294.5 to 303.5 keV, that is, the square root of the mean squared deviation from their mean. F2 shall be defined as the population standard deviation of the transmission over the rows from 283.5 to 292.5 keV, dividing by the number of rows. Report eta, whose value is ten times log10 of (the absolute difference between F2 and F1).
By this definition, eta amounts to 3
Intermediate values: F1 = 15.3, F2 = 17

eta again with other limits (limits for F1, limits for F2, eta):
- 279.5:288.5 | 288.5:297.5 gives 5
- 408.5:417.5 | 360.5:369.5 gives 7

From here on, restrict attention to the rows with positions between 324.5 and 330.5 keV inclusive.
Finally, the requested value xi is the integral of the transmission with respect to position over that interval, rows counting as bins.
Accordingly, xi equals 1889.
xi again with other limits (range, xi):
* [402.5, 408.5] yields 1425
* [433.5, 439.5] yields 1549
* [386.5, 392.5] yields 1505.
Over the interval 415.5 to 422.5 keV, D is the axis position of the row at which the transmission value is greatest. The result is 419.0 keV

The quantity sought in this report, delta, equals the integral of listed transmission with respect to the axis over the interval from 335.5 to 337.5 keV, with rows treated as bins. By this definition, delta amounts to 591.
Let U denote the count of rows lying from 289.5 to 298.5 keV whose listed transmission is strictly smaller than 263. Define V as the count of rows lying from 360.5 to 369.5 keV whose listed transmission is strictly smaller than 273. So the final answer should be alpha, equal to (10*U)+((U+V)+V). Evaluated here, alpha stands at 10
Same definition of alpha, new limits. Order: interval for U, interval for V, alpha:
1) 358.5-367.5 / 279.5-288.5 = 33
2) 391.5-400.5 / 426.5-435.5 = 115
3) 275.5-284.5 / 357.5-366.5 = 6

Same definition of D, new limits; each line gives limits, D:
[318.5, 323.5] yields 319.0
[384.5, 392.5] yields 389.0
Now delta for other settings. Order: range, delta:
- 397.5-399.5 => 473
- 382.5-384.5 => 491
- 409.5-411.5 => 495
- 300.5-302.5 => 676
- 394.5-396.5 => 498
